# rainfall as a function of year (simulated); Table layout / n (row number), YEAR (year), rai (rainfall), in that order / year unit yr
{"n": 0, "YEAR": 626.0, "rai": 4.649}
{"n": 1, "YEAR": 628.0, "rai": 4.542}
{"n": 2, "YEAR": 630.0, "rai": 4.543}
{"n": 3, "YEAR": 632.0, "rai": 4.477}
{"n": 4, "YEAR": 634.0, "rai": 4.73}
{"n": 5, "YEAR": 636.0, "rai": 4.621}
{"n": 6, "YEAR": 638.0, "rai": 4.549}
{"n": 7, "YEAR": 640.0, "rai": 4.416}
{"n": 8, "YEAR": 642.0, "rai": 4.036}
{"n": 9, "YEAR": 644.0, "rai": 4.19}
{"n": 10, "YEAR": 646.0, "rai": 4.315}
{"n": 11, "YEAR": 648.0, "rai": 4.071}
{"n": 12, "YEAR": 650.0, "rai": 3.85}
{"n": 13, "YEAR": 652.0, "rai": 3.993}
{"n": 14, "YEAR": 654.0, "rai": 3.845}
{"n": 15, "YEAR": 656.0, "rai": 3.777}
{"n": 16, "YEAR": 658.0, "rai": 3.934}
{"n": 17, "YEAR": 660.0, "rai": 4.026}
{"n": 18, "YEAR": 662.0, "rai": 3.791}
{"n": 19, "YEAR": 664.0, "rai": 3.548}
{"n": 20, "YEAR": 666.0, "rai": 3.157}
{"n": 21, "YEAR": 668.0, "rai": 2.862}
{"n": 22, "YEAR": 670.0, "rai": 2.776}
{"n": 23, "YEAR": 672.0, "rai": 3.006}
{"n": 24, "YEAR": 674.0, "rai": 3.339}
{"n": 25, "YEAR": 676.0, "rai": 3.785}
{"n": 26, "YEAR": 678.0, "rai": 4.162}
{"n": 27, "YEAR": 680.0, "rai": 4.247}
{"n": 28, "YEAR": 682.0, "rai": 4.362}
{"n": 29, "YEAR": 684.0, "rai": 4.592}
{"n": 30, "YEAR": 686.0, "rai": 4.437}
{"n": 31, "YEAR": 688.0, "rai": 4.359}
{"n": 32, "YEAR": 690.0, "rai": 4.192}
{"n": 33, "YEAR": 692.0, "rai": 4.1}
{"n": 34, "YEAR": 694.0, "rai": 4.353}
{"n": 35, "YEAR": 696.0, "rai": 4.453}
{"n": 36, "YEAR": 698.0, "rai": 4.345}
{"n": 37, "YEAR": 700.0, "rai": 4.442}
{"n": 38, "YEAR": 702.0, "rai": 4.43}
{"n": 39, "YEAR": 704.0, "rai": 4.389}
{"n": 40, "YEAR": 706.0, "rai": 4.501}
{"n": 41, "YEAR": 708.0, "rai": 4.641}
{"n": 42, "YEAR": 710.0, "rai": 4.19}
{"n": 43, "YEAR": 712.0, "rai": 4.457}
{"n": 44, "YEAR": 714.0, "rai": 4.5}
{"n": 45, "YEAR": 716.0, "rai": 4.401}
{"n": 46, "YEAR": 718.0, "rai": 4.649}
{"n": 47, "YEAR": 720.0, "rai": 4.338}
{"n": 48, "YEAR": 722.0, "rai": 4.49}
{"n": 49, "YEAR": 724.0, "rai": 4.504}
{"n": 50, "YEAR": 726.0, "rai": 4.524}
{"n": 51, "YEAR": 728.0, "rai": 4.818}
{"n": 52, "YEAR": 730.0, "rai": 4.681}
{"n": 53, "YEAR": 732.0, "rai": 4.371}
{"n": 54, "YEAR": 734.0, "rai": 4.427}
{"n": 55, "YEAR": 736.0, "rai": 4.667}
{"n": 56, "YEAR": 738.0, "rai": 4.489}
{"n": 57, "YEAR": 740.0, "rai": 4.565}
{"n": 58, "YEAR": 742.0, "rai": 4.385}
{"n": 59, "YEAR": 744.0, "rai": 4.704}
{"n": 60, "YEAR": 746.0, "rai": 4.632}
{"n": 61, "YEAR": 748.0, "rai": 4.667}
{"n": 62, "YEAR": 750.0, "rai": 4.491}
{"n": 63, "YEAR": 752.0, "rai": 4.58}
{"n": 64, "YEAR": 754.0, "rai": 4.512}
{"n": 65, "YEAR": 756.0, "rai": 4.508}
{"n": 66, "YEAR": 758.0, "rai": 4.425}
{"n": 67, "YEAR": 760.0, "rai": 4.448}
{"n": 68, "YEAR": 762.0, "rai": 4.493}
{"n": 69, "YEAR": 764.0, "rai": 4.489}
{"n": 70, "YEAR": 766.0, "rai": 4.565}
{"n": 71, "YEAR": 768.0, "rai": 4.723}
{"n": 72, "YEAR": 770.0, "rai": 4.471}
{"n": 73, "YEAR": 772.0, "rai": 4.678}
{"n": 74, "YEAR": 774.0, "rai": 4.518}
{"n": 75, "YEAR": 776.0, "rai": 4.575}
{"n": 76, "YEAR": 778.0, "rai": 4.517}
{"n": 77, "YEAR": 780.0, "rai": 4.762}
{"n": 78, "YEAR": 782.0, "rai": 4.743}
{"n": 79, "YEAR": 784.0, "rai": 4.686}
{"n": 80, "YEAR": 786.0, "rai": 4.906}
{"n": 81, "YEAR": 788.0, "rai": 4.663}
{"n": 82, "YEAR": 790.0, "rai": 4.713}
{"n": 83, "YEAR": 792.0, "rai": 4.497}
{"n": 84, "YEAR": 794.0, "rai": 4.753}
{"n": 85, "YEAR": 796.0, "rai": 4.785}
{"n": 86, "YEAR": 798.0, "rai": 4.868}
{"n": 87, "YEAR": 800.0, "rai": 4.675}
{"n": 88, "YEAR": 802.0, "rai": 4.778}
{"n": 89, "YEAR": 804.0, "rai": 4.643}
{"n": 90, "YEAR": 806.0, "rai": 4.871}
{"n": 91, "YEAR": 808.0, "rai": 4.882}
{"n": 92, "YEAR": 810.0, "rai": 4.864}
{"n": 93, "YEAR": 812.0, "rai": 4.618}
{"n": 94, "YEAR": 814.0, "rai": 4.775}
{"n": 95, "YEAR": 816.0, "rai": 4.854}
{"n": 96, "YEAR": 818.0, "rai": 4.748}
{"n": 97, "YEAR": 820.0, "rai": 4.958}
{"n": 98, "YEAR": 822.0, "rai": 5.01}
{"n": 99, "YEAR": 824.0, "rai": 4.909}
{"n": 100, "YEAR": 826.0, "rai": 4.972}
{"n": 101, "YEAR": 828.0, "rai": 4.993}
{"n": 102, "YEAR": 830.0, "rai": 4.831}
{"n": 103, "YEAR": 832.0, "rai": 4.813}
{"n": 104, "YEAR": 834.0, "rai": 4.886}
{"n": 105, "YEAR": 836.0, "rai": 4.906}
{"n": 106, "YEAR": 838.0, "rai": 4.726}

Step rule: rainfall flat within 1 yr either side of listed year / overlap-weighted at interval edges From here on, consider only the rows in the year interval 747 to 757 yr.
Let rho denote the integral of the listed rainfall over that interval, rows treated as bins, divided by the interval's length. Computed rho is 4.55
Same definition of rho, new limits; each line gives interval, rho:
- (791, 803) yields 4.73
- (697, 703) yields 4.41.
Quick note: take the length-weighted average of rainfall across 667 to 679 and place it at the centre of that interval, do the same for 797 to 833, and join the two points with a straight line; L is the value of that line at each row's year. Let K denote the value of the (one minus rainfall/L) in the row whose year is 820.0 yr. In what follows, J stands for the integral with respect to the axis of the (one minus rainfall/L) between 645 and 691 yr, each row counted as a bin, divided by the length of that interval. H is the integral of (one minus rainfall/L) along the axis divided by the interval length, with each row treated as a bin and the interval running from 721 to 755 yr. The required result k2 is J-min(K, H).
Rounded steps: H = -0.14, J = -0.18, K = -0.01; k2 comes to 0.0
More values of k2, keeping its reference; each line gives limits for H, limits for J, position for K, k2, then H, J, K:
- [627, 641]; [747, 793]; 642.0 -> 0.5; -0.57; -0.05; -0.35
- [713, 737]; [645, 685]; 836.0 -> 0.0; -0.17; -0.17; 0.03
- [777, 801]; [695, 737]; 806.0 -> -0.2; -0.03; -0.19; -0.03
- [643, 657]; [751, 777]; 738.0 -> 0.2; -0.30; -0.06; -0.12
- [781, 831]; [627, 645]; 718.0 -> -0.3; -0.01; -0.52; -0.22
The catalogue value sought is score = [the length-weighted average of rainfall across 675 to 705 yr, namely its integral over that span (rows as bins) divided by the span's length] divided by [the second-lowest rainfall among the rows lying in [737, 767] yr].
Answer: 0.97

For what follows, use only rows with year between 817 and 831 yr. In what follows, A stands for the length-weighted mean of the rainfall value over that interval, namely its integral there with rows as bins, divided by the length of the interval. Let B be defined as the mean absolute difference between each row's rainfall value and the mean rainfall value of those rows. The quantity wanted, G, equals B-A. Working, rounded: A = 4.9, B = 0.08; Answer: -4.8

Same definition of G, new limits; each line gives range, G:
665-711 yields -3.6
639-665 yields -3.8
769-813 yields -4.6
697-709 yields -4.4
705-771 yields -4.4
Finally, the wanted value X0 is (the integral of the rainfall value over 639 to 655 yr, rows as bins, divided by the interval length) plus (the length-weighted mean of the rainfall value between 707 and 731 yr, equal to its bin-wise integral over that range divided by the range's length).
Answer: 8.6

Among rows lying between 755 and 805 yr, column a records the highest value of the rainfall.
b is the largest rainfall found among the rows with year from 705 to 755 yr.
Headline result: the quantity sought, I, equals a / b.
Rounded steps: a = 4.906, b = 4.818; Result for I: 1.02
